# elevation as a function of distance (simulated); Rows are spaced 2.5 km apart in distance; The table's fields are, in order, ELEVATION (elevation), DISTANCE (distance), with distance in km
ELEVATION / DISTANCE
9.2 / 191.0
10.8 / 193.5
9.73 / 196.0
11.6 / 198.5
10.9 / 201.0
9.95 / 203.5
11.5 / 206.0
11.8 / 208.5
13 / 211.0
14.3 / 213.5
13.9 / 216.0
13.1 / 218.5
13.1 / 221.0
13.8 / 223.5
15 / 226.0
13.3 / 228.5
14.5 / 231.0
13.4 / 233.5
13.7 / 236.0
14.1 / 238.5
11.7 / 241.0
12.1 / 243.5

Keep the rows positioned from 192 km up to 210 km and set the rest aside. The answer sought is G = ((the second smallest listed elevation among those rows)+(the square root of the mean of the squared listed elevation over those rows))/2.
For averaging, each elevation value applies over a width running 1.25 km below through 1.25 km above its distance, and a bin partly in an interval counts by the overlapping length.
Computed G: 10.4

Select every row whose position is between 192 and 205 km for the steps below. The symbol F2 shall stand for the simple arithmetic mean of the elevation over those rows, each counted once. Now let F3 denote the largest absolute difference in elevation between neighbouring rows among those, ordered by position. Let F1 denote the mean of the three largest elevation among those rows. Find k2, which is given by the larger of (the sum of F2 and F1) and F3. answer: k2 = 22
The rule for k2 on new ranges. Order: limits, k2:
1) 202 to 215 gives 25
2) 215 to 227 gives 28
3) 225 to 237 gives 28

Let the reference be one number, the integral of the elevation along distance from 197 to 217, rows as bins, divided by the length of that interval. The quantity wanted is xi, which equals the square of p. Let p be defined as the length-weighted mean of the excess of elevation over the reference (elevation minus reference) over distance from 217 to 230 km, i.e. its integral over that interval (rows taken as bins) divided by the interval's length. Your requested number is 2.61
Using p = 1.61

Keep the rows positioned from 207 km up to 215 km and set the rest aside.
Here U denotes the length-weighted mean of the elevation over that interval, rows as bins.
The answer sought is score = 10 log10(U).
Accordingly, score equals 11.14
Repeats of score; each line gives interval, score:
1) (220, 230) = 11.41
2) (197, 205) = 10.34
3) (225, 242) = 11.36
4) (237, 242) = 11.14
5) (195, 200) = 10.30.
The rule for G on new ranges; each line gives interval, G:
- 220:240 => 13.6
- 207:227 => 13.3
